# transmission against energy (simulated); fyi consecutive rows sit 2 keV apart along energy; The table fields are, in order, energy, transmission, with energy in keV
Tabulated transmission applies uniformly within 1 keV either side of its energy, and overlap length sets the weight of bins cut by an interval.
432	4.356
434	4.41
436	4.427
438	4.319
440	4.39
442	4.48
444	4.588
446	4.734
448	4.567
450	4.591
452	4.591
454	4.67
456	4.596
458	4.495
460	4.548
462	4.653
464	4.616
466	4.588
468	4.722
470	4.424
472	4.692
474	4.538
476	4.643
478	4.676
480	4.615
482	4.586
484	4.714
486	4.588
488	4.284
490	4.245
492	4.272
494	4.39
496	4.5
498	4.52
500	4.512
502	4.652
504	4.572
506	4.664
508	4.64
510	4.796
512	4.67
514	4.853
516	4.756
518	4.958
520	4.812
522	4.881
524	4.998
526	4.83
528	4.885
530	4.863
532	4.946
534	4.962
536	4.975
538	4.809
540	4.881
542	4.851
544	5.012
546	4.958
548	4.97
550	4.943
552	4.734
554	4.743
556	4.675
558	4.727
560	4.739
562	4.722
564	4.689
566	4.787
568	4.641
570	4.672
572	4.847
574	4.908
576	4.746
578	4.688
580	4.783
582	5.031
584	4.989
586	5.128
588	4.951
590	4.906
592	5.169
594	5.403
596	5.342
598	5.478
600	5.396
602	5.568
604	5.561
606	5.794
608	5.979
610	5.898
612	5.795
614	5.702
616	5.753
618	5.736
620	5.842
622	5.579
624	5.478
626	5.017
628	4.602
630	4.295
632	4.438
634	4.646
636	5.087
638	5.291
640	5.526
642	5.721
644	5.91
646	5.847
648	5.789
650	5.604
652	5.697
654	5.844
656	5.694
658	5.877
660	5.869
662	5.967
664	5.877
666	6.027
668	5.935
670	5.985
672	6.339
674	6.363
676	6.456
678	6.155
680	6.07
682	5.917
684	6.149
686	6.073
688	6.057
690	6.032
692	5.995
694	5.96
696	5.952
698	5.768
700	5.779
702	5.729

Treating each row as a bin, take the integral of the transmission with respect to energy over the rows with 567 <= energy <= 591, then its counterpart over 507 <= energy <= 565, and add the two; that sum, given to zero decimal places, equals 397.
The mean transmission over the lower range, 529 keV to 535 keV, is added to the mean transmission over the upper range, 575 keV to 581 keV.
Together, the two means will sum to 9.7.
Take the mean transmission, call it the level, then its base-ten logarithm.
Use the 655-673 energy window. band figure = 0.77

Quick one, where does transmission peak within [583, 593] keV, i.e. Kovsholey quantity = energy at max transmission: 592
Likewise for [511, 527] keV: 524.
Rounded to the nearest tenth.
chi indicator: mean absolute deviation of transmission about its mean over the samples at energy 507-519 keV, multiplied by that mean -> 0.4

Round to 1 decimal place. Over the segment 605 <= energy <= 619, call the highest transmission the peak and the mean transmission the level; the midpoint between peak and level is 5.9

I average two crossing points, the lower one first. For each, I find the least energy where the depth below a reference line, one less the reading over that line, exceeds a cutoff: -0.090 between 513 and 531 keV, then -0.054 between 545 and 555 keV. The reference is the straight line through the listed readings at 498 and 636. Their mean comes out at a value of 530 keV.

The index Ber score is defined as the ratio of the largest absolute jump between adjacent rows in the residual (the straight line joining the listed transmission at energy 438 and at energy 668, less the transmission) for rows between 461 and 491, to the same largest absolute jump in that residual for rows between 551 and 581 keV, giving 1.8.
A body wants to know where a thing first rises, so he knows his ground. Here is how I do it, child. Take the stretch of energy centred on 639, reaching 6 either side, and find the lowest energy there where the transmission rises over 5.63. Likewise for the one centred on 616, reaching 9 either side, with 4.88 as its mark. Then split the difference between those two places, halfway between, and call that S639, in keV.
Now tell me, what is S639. 625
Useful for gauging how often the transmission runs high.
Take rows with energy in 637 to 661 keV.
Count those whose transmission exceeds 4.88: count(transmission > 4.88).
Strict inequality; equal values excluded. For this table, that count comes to 12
